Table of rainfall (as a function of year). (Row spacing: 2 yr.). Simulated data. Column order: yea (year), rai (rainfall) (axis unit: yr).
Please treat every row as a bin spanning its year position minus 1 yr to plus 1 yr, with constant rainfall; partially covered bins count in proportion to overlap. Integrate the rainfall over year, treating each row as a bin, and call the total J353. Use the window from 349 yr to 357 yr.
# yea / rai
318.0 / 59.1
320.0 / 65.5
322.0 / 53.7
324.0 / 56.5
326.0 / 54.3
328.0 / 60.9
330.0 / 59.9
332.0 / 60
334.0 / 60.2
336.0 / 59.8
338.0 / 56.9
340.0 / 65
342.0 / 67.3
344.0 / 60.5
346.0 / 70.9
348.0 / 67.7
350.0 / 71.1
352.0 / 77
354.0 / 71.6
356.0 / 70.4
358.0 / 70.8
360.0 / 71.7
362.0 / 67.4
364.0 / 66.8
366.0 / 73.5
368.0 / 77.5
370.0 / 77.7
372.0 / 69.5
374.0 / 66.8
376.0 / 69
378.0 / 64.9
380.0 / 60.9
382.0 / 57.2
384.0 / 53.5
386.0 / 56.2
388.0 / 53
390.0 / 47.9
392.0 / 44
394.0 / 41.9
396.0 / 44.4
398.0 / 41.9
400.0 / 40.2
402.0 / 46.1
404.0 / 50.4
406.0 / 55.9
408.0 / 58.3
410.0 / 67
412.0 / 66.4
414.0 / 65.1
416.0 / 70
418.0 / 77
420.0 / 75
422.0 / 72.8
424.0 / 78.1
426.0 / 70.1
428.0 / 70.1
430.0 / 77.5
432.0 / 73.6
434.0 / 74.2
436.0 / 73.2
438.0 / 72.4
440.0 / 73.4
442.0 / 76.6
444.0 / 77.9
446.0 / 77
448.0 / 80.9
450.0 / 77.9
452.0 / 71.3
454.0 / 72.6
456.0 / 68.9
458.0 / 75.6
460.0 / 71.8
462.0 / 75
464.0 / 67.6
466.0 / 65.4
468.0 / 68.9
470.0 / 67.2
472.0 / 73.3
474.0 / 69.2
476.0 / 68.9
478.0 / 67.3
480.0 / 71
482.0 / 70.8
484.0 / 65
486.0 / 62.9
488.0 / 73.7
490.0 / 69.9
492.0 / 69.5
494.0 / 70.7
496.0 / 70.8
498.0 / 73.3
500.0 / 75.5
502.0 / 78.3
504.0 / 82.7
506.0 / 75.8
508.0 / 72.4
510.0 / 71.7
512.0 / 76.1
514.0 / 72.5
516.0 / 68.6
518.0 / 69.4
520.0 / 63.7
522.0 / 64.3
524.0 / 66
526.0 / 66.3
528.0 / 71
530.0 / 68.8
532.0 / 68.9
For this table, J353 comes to 580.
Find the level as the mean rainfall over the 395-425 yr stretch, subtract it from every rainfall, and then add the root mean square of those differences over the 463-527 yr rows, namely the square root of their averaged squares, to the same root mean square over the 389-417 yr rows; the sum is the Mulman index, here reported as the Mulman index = 24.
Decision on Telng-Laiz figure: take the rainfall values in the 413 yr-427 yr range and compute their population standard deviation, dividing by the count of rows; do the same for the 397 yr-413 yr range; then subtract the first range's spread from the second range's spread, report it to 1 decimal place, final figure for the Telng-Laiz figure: 5.5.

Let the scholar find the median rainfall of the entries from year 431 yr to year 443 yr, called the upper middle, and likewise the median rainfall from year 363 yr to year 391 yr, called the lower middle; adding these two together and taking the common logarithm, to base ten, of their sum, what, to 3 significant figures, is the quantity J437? 2.14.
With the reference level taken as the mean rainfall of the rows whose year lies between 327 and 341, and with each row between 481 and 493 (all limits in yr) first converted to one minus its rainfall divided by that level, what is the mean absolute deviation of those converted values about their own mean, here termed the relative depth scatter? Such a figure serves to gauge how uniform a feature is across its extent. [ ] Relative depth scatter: 0.052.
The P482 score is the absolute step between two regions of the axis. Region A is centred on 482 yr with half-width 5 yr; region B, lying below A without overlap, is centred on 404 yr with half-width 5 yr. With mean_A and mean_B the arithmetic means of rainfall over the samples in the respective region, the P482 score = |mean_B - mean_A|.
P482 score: 17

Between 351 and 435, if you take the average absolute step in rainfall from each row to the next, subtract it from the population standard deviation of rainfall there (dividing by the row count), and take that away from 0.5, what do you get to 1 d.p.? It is -7.4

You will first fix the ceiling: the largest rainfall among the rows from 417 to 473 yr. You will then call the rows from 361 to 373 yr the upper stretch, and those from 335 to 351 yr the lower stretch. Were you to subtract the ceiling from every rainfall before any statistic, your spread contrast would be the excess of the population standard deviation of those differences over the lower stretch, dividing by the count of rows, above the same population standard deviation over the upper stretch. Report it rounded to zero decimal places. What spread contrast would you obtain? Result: 1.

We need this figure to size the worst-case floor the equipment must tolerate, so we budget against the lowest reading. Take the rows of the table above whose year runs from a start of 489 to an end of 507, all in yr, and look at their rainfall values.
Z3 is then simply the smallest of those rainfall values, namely 69.5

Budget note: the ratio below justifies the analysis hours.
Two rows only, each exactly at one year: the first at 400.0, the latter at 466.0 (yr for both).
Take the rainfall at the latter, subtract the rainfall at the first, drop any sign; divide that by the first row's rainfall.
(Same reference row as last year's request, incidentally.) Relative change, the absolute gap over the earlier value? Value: 0.63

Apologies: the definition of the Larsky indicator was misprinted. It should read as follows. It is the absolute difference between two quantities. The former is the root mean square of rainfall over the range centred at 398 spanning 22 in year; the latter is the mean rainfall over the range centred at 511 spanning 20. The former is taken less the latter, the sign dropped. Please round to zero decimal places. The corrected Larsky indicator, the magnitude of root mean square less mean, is 25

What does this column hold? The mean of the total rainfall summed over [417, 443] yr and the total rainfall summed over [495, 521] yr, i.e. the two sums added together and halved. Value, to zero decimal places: 957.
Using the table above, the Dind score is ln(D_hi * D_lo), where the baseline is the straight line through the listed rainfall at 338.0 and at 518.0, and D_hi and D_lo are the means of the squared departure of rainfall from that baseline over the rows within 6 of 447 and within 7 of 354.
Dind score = 10.3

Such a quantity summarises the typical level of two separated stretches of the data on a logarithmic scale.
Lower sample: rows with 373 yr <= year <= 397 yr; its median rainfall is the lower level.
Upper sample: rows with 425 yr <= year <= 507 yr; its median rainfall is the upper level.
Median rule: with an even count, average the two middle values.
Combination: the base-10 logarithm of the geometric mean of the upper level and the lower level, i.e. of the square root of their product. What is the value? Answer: 1.80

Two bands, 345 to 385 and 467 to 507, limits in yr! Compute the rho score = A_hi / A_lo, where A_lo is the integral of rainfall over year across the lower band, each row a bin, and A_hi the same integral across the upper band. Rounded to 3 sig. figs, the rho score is 1.04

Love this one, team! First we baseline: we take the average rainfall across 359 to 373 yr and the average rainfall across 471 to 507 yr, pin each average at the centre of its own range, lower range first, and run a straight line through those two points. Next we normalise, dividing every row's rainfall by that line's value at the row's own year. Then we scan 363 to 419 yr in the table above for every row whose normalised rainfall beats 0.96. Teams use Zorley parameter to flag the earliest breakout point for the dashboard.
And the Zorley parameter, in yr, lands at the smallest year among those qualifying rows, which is 366.0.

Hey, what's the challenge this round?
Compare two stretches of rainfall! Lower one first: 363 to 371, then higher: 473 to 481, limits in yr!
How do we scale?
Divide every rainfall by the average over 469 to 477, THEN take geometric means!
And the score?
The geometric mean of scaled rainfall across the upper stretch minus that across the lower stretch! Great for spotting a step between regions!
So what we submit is -0.07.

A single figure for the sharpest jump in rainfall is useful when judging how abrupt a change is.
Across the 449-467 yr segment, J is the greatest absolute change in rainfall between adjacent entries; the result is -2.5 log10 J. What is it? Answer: -2.2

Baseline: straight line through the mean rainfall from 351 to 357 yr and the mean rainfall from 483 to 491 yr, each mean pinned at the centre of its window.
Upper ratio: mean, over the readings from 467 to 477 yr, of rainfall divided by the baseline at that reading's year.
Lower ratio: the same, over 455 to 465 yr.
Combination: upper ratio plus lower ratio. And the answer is 2.06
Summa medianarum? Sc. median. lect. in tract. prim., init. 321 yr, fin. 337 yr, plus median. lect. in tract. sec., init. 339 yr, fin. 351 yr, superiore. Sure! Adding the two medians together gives 127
